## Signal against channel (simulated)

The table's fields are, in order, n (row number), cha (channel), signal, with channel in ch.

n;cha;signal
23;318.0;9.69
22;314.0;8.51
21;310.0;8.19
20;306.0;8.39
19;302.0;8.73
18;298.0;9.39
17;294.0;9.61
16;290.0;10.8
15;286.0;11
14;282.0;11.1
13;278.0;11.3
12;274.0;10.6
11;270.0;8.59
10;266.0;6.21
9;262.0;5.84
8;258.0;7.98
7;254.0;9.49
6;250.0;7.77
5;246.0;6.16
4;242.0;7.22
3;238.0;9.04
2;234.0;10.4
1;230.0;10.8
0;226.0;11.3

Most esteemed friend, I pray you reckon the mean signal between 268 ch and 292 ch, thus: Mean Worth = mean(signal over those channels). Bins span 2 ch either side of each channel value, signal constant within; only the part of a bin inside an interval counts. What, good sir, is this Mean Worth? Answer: 10.6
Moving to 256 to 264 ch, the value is 6.9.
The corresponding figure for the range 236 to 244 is 8.1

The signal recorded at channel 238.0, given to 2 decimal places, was 9.04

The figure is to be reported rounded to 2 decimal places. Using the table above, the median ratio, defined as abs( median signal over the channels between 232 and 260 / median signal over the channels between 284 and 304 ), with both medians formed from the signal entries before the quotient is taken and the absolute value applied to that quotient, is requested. 0.83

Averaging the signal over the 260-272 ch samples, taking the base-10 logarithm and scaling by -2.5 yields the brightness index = -2.09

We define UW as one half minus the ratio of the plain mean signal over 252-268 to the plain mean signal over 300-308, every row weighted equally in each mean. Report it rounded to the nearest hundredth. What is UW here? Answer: -0.36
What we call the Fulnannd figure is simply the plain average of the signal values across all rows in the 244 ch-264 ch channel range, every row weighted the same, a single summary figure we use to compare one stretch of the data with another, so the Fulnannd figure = 7.4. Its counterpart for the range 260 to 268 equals 6.0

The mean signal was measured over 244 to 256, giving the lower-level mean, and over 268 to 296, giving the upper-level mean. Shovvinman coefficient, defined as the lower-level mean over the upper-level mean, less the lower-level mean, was -7.1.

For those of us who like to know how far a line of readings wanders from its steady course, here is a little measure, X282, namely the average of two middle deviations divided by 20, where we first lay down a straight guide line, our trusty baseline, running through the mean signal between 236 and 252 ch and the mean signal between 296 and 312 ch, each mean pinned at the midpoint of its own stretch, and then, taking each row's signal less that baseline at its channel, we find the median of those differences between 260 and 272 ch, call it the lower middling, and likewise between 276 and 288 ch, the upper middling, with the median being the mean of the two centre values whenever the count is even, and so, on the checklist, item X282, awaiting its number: 0.027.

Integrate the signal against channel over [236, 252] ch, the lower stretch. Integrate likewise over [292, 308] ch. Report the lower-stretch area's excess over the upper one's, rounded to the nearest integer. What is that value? -24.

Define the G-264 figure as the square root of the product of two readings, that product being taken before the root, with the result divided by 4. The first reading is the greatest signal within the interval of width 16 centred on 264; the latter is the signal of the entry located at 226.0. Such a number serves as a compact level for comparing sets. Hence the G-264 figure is 2.5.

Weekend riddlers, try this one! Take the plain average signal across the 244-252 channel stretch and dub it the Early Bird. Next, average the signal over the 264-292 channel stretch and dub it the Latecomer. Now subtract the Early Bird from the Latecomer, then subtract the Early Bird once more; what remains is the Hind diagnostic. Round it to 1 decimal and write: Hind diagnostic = -4.0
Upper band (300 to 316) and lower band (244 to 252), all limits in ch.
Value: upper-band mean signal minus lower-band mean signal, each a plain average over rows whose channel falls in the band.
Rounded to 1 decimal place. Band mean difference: 1.5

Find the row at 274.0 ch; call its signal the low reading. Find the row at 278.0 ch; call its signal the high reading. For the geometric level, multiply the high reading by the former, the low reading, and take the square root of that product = 10.9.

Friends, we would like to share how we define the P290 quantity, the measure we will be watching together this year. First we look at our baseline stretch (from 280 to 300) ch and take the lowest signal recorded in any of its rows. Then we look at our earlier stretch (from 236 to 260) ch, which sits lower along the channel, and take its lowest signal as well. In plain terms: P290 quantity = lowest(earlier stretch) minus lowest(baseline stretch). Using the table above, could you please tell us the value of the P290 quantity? -3.2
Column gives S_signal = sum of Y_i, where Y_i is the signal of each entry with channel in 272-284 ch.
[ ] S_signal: 33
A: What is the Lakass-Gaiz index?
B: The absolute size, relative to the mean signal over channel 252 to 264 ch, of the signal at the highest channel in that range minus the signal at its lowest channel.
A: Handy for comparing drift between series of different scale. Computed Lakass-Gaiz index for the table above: 0.47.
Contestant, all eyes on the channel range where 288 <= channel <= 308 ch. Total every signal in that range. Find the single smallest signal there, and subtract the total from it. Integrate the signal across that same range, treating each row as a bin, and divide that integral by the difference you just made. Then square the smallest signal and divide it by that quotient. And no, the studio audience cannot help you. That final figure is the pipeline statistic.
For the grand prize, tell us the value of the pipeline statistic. -14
